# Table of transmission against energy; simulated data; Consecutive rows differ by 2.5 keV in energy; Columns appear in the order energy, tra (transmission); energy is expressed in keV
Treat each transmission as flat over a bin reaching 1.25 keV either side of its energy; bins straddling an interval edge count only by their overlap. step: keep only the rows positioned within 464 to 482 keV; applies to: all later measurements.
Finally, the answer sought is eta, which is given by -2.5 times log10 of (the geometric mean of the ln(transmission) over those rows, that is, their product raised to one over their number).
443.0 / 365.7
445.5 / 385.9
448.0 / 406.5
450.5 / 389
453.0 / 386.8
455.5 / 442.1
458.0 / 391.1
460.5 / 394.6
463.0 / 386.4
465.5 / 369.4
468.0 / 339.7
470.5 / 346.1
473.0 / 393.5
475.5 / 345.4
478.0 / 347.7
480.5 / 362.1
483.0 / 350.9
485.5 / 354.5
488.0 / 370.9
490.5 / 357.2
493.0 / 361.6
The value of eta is -1.92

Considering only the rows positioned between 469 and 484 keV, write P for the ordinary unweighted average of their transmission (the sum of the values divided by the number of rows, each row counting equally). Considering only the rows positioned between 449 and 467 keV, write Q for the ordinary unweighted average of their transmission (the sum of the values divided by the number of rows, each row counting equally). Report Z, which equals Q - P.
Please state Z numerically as 37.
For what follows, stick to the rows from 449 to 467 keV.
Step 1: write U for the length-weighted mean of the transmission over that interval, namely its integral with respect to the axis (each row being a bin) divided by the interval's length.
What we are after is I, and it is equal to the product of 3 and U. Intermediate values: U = 394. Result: 1181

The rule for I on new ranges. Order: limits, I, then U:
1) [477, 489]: 1071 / 357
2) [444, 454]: 1175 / 392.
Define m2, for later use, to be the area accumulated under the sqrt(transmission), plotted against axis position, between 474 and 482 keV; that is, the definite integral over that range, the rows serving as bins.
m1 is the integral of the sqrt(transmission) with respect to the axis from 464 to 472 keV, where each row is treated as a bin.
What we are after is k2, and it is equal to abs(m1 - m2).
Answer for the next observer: 0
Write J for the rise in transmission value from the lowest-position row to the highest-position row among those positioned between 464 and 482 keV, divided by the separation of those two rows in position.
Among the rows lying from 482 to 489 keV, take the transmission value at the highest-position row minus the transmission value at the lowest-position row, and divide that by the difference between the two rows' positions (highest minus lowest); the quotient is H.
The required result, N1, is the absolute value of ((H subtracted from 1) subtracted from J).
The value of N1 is 2.5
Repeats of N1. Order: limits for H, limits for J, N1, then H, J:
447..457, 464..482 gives 3.3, 4.7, -0.5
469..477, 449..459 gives 0.9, -0.1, 0.3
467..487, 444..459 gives 0.3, 0.8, 0.4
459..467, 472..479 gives 15.2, -5.0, -9.2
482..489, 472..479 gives 6.2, 4.0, -9.2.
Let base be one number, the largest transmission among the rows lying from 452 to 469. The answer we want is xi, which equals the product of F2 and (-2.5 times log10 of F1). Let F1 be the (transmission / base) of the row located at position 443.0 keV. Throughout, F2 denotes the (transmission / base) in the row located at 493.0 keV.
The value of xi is 0.17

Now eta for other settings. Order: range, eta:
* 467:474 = -1.92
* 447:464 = -1.94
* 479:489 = -1.92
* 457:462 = -1.94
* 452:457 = -1.95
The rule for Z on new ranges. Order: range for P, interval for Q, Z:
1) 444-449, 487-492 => -32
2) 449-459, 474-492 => -47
